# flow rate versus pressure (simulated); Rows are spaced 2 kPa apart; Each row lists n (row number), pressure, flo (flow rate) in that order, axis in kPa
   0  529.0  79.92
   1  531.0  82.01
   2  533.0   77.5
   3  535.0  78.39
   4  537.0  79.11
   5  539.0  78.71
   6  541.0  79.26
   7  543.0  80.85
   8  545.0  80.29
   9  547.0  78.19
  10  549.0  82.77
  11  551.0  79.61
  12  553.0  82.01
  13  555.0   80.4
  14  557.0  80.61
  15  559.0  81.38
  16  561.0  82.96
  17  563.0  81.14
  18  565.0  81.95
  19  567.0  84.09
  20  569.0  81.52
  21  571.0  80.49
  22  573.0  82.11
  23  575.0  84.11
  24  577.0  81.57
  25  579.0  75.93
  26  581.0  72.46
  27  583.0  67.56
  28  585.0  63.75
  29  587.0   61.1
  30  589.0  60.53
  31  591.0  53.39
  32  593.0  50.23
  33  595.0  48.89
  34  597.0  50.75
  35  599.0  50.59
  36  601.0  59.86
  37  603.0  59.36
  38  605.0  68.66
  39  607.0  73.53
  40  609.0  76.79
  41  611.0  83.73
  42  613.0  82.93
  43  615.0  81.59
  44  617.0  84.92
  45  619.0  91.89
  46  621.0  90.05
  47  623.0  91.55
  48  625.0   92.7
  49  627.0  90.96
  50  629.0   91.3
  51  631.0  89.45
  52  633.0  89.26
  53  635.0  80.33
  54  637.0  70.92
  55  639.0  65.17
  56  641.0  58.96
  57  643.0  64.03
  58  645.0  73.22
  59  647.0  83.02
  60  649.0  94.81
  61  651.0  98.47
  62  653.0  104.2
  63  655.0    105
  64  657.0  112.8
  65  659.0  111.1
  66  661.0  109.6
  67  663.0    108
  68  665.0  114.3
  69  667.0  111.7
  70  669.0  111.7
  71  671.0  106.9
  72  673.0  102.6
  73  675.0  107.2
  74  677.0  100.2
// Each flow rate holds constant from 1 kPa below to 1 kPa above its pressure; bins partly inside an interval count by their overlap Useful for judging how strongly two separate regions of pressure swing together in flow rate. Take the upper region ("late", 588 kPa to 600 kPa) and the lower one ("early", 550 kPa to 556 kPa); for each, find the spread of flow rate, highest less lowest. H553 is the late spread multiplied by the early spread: 28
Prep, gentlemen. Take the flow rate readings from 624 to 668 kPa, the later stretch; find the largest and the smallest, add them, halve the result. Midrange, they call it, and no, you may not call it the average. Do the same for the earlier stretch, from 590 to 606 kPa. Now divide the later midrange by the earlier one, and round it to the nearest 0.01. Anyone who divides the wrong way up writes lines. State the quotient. 1.47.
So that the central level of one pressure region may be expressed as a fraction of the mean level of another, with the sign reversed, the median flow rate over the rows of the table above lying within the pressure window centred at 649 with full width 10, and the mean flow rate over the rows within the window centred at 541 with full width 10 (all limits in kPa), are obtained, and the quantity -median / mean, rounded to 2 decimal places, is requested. -1.19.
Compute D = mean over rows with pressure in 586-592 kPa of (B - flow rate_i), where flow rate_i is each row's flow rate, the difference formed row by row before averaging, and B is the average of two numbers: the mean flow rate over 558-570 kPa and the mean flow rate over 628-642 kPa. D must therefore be 22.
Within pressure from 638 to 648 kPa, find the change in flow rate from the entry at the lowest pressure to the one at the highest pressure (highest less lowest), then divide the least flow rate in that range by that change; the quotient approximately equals 3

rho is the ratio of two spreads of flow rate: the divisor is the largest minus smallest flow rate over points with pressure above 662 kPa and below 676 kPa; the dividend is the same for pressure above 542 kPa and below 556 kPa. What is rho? 0.39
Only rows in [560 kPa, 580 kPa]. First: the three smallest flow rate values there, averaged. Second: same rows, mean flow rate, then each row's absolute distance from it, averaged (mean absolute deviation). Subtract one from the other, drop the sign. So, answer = 78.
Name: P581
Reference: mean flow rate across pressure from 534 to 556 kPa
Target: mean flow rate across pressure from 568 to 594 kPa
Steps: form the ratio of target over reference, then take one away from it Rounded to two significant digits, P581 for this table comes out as -0.12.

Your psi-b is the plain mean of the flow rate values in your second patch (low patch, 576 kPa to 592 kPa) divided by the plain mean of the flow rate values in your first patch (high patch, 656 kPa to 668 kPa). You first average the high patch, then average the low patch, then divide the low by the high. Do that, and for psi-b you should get 0.60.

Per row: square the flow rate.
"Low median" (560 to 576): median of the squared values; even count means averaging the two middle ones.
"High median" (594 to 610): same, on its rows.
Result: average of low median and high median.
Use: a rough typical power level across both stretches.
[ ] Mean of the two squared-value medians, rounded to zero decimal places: 5141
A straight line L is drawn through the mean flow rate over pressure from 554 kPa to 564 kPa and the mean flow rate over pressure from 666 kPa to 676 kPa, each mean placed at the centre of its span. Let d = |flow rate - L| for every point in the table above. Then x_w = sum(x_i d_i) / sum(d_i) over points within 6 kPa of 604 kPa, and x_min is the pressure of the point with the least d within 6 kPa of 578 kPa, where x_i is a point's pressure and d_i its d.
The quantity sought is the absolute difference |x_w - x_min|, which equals 28.0 kPa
